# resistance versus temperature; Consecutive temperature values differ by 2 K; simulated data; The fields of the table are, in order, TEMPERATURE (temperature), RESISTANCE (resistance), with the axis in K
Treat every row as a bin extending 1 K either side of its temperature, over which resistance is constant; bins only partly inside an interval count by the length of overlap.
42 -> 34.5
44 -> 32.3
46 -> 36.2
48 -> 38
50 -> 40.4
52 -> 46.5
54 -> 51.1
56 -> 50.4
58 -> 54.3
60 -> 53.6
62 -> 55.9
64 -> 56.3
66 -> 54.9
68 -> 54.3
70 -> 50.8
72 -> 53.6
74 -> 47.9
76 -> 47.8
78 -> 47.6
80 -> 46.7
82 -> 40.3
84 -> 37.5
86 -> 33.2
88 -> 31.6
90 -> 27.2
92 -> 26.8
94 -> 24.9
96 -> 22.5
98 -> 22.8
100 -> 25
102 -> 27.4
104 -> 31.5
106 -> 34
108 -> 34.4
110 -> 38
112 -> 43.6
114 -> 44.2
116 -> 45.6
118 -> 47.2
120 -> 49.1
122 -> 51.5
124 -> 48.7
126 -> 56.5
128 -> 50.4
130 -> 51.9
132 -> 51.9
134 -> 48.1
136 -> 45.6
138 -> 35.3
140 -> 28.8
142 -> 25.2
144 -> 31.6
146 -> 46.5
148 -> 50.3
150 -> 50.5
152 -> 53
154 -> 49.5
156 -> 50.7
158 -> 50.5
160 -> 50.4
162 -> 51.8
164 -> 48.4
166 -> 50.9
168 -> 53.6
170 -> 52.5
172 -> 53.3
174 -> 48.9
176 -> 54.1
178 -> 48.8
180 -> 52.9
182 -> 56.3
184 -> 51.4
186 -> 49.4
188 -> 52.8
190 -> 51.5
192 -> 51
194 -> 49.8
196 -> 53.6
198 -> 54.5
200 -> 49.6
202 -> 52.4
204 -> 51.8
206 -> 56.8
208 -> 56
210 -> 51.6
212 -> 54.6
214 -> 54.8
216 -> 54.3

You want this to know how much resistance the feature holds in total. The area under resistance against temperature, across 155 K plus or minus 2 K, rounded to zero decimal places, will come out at 200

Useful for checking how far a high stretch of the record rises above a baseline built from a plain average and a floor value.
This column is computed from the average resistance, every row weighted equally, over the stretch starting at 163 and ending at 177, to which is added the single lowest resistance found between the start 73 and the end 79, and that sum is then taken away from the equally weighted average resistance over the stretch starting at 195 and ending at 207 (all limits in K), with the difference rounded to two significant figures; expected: -46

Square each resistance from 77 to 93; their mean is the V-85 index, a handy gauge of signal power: 1379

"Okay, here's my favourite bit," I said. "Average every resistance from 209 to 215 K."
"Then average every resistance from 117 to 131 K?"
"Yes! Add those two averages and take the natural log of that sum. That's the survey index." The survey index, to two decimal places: 4.65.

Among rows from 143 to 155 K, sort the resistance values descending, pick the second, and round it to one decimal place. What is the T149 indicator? 50.5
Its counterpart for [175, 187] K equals 54.1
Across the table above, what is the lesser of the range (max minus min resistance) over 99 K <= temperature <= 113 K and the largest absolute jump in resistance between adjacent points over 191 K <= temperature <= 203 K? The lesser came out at 4.9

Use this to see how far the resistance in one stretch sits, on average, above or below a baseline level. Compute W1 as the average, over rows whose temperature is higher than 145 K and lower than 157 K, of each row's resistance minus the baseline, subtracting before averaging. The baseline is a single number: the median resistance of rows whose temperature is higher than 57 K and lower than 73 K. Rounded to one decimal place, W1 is -4.2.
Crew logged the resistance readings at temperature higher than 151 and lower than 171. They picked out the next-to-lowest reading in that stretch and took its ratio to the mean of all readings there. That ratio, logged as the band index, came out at 0.97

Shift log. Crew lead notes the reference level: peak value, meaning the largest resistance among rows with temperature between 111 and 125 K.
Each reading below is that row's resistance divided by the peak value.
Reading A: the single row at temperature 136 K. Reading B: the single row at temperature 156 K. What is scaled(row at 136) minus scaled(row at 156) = -0.10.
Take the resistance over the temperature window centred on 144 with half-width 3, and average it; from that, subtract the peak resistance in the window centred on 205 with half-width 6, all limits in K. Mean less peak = -22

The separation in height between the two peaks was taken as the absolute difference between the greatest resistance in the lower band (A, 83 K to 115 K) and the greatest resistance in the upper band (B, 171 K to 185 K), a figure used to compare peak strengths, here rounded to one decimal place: 12.1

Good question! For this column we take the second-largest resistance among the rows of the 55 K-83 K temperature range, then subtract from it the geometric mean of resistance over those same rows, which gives 5.1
